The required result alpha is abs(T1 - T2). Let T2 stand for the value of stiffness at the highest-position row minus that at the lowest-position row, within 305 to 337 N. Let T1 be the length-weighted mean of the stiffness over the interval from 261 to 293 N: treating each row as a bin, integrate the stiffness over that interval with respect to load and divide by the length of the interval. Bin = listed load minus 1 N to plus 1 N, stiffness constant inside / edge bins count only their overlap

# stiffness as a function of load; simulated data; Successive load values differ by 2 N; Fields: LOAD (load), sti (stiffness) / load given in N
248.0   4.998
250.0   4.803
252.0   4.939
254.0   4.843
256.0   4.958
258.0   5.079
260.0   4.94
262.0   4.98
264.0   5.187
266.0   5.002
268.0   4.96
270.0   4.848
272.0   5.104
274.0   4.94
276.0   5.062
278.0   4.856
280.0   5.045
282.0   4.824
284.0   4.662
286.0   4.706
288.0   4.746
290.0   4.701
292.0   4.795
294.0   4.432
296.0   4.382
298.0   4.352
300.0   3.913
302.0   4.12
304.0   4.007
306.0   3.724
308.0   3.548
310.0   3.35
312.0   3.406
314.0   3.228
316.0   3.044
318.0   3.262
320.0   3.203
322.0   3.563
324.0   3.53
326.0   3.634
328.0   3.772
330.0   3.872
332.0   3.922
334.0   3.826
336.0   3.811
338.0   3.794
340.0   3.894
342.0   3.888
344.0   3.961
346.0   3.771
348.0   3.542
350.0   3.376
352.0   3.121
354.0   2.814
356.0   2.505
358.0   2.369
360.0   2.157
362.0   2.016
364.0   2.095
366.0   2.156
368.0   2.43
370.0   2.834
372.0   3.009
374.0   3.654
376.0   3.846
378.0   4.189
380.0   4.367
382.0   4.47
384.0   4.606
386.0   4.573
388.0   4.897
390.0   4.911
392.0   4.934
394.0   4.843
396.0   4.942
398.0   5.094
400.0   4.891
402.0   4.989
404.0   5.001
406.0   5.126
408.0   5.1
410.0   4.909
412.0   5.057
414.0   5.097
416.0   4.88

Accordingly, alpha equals 4.8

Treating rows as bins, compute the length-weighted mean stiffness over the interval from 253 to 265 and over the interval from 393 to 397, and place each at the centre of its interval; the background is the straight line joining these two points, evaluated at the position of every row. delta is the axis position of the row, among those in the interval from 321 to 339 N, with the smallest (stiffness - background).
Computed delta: 324.0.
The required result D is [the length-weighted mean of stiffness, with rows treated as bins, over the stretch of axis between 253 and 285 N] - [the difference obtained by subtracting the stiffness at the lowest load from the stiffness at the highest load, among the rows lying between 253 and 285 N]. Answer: 5.1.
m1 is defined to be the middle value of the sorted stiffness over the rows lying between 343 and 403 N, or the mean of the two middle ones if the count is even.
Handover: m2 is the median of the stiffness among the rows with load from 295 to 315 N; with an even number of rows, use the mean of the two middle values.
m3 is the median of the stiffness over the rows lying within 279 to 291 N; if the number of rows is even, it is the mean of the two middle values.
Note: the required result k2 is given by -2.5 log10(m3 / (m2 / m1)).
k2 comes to -1.7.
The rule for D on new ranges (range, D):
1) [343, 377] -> 3.0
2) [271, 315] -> 6.2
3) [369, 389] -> 2.0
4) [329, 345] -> 3.8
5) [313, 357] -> 4.2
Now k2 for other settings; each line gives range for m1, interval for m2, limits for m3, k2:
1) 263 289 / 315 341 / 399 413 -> -2.0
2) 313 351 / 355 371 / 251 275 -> -2.3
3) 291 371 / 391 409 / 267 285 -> -1.4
